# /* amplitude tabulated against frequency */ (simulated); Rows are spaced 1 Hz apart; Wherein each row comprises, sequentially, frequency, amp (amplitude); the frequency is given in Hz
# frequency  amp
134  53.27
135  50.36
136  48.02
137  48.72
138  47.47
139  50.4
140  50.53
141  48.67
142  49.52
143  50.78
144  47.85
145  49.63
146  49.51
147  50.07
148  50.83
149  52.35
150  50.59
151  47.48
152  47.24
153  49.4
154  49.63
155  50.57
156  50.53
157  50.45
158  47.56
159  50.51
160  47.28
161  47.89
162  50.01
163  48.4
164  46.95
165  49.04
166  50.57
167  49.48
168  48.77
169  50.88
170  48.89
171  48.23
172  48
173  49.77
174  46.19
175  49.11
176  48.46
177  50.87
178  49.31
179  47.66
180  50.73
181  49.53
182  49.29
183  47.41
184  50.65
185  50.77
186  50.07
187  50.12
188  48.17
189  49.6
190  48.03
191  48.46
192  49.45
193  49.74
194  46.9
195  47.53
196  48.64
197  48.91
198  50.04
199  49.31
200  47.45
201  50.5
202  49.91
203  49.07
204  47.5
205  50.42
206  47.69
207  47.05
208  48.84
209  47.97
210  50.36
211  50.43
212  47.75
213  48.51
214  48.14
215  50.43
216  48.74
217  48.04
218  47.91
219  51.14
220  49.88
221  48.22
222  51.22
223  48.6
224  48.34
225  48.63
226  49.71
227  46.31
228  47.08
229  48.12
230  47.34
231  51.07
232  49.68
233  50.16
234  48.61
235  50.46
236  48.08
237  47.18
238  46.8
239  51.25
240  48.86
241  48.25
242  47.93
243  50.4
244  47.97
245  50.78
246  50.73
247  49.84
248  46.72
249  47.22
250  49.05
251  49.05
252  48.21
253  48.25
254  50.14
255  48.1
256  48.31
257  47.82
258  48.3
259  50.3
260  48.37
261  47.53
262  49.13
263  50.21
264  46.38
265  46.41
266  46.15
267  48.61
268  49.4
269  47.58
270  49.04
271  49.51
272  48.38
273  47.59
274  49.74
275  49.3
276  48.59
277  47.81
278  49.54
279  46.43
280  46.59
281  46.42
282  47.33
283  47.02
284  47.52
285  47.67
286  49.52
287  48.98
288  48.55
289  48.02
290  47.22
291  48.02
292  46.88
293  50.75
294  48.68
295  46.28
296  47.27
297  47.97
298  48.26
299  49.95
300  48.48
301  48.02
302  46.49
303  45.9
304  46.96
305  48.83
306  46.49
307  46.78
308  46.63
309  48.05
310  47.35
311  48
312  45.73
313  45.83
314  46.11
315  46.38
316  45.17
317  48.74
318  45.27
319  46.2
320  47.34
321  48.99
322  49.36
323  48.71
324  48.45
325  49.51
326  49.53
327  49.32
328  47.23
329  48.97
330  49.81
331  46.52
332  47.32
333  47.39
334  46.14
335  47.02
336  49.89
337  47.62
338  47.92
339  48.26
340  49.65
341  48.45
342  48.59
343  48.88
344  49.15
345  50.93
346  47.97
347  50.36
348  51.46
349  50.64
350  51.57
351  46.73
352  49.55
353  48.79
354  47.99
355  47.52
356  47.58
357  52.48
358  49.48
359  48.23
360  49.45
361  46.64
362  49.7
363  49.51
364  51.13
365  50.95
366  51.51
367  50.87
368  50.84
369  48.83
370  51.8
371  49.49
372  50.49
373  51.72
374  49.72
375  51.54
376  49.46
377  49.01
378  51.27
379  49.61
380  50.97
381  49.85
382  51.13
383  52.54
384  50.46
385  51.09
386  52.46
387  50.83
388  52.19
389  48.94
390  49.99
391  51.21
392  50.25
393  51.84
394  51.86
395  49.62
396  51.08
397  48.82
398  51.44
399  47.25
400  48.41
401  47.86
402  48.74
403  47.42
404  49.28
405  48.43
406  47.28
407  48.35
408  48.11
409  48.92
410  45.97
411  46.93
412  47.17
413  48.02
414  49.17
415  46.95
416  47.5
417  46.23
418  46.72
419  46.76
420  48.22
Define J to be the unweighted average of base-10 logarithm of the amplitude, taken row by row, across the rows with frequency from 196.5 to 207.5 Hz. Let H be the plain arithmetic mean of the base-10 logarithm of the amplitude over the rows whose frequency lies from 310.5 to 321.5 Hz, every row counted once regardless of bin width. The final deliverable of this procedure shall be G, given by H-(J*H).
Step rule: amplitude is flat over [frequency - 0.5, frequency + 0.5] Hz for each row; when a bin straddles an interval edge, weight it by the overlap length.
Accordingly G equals -1.15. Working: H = 1.67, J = 1.69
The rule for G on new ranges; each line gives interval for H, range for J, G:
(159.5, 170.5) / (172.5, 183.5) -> -1.16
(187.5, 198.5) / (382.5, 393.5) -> -1.19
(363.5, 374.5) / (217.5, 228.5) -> -1.17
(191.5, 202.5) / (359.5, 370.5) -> -1.18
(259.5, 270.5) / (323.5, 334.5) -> -1.15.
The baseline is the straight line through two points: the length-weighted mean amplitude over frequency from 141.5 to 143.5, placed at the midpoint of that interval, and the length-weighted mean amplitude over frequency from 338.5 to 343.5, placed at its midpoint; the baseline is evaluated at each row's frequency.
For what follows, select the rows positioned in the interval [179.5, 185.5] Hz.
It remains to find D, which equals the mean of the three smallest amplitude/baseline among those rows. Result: 0.98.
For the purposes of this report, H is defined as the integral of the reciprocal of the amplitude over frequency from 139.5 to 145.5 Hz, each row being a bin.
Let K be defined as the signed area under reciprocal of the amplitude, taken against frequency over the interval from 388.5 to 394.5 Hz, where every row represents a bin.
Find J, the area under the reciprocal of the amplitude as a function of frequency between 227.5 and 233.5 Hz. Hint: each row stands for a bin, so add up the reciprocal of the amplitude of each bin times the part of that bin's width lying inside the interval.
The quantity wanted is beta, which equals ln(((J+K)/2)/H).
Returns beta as -0.01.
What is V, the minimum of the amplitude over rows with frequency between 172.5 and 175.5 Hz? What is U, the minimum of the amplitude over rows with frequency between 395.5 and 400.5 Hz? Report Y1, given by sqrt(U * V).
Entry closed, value 46.7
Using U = 47.25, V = 46.19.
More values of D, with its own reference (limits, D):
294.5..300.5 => 0.96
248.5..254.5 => 0.97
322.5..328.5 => 0.98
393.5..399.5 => 1.00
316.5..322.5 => 0.95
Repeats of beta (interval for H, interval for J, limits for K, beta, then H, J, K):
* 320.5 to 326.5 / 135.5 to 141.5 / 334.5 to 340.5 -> 0.01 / 0.1222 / 0.123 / 0.124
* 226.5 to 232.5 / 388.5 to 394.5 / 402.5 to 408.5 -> -0.02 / 0.1244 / 0.118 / 0.125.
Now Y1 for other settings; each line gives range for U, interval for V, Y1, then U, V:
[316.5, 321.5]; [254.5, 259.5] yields 46.5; 45.27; 47.82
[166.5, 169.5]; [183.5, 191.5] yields 48.4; 48.77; 48.03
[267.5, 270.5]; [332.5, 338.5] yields 46.9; 47.58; 46.14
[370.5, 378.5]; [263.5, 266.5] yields 47.6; 49.01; 46.15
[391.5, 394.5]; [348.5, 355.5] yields 48.5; 50.25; 46.73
